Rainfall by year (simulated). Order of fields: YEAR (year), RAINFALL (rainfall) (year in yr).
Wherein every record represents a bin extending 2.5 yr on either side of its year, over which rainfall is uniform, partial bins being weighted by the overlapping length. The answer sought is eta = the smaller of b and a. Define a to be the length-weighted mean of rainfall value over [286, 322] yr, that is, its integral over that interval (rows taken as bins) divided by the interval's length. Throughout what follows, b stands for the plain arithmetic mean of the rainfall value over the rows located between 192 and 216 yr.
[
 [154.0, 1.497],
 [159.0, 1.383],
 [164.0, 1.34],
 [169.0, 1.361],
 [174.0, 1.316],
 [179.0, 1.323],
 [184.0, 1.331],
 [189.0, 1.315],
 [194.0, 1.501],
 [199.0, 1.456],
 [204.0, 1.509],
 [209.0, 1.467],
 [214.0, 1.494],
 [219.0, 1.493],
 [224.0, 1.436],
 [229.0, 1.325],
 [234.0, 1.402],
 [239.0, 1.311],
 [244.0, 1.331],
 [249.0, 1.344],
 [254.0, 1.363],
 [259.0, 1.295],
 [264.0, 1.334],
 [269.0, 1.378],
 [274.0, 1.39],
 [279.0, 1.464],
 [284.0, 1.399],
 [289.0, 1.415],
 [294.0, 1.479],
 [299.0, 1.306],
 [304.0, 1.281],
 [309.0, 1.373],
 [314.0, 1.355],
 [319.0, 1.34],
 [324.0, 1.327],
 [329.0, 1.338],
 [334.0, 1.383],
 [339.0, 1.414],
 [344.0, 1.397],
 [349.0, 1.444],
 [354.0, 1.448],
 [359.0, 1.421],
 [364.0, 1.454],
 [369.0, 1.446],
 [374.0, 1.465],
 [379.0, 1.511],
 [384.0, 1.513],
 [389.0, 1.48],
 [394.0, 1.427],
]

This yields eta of 1.36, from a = 1.36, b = 1.49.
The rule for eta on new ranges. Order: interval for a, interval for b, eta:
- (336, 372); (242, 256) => 1.35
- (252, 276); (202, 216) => 1.35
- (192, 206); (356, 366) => 1.44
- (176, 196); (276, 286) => 1.36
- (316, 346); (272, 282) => 1.37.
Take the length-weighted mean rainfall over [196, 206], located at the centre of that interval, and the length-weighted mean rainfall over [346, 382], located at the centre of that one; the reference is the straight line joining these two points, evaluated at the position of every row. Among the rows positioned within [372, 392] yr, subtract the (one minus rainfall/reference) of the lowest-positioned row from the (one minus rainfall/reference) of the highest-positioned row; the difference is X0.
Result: -0.01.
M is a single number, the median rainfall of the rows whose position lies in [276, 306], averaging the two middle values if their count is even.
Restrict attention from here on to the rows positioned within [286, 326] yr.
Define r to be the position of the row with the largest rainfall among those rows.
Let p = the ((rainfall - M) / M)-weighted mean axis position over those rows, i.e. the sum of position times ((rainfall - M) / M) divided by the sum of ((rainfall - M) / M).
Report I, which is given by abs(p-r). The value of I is 19.6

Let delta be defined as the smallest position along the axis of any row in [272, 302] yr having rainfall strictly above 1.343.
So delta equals 274.0 yr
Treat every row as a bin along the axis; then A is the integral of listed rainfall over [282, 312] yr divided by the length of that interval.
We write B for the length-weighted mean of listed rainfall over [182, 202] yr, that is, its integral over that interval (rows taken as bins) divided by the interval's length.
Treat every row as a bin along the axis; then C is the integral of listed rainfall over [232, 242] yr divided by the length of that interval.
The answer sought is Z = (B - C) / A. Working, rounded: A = 1.37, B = 1.41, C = 1.353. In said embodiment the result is 0.04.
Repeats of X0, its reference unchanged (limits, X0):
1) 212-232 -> 0.11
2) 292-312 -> 0.07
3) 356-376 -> -0.03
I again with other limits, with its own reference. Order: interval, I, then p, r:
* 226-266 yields 13.9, 247.9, 234.0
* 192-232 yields 0.5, 203.5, 204.0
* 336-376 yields 11.0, 363.0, 374.0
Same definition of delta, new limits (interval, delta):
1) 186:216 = 194.0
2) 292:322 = 294.0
